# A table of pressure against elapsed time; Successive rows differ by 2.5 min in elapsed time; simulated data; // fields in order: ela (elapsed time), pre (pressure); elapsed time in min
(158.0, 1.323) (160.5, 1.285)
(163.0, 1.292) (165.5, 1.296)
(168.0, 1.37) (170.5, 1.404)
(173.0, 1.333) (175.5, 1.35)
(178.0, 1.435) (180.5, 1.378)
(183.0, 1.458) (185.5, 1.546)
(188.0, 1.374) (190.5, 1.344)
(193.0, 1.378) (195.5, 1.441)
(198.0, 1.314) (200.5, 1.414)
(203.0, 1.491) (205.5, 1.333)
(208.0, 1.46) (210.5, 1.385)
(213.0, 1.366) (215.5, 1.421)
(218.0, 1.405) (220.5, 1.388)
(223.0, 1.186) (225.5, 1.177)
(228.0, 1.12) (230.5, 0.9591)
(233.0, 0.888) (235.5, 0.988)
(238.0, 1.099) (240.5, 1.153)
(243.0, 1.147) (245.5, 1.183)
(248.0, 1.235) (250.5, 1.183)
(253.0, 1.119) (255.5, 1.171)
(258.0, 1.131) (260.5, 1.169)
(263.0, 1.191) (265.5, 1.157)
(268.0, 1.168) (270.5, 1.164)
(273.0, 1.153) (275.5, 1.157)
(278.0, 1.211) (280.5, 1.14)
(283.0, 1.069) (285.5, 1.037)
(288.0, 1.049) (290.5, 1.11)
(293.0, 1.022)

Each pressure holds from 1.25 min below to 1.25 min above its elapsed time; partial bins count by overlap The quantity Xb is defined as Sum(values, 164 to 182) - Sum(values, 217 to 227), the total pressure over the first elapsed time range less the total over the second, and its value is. 4.4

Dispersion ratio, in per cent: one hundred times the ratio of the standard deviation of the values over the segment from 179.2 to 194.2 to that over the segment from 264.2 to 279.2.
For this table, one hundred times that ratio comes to 349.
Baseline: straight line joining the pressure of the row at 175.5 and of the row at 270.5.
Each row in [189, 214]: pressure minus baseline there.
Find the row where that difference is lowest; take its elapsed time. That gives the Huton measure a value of 198.0 min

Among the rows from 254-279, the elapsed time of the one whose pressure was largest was 278.0 min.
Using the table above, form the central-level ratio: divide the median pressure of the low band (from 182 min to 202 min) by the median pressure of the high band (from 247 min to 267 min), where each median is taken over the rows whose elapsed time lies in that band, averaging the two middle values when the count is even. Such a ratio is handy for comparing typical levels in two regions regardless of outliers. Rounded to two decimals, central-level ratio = 1.19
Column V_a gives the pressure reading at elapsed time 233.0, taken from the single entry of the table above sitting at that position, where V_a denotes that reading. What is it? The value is 0.888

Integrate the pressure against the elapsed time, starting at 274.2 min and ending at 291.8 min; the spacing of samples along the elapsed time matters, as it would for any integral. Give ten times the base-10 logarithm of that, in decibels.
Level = 12.9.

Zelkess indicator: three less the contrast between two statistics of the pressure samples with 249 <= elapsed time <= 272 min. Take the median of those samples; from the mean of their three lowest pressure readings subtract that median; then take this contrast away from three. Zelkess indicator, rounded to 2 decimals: 3.03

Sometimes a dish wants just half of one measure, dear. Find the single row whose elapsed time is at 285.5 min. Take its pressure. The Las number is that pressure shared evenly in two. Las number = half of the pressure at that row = 0.52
